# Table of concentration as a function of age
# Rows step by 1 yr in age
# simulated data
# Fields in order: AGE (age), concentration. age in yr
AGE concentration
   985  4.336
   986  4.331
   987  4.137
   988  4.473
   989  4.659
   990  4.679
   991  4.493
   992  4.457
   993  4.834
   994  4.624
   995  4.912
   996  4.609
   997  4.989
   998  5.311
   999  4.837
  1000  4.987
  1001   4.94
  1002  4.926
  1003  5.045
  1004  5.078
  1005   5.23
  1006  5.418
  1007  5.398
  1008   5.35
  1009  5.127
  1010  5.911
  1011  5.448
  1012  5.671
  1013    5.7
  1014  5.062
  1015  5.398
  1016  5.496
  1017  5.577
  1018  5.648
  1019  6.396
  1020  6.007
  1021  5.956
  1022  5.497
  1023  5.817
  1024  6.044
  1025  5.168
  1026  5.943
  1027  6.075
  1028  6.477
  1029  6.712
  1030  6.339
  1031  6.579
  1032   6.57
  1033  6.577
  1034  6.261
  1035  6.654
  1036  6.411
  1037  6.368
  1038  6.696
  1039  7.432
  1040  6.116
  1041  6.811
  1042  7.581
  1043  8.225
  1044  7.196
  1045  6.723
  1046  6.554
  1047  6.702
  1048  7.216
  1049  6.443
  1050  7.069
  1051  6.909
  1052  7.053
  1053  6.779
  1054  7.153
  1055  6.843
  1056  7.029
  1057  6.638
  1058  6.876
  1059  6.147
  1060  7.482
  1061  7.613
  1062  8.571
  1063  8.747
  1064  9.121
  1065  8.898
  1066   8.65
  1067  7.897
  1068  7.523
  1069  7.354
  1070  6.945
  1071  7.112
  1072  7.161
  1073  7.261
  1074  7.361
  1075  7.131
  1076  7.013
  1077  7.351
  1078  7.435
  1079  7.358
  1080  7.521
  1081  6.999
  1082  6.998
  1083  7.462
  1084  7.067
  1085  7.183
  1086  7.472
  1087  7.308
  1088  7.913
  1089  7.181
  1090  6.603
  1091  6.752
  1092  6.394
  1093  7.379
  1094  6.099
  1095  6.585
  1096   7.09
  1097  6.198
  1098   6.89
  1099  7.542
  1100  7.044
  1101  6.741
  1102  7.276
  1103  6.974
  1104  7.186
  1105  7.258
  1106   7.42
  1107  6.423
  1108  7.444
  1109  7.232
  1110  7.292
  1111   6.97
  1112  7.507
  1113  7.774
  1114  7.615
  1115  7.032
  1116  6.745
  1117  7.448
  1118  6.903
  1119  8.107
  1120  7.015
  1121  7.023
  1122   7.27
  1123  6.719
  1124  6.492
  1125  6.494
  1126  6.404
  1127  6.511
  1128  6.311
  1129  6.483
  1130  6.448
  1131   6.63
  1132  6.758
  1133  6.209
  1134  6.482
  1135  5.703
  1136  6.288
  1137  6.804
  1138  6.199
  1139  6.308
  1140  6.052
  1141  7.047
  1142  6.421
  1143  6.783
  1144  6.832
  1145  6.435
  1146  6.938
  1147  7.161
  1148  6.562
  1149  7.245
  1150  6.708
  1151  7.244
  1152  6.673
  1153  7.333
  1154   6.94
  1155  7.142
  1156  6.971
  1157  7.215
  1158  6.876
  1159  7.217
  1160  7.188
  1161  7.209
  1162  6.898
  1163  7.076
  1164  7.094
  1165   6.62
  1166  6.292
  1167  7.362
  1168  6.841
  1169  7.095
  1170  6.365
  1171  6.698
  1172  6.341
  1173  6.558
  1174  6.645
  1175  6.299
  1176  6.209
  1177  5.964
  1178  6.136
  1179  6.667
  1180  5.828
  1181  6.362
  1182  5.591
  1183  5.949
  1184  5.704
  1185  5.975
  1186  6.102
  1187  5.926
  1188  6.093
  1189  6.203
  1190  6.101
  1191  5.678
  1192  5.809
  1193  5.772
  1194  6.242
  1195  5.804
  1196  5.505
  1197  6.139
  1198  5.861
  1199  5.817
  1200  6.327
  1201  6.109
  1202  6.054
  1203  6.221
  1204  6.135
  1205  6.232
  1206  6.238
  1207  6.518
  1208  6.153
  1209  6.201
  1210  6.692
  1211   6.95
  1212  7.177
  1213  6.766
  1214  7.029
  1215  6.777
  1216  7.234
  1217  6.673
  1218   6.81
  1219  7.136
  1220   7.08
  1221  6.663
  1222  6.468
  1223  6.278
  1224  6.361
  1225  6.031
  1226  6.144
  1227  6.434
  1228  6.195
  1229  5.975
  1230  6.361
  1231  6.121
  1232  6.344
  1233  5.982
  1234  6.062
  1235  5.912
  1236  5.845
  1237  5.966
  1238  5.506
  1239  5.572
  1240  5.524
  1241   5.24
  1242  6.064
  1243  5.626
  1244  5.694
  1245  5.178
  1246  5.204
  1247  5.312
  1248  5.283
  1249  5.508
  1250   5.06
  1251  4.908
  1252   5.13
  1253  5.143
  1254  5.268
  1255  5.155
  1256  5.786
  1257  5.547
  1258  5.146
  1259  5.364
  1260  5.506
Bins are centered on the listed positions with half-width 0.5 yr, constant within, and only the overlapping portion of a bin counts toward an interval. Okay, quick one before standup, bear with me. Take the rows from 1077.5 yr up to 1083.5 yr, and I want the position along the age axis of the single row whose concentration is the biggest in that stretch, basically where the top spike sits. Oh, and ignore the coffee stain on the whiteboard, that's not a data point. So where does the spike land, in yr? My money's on 1080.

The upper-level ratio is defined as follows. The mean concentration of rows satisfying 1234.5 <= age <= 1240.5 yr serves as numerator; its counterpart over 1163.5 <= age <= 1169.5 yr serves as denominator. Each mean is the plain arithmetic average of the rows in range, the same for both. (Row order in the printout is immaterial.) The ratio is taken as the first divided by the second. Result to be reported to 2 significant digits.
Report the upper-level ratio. 0.83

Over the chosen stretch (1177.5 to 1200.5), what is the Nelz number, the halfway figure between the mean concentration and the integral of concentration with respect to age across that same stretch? 71.8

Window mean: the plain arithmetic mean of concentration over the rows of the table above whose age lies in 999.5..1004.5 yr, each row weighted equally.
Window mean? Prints 5.0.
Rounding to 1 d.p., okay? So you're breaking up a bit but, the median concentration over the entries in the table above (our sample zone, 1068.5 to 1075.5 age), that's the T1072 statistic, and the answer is 7.2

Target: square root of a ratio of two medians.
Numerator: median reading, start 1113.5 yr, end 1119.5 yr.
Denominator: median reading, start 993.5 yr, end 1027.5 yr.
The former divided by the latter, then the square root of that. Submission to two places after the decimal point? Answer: 1.16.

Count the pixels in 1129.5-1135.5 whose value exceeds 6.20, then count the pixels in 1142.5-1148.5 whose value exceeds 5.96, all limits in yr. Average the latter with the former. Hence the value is 5.5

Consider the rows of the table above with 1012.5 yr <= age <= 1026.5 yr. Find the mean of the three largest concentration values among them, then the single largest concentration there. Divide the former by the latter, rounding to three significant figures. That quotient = 0.961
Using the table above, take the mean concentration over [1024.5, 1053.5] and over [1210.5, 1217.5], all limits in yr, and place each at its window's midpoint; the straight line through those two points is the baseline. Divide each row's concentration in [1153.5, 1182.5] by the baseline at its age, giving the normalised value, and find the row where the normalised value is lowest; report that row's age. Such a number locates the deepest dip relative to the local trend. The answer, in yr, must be 1182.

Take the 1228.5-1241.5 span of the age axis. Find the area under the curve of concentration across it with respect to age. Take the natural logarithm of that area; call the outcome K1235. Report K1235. 4.3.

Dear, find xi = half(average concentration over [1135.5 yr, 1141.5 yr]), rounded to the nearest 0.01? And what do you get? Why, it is 3.22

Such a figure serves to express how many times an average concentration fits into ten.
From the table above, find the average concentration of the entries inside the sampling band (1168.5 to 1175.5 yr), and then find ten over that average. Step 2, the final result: 1.52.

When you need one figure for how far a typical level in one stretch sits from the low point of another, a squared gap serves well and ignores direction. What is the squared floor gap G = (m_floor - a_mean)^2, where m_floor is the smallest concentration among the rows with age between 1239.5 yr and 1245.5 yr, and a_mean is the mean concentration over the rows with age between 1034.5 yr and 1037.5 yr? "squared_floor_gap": 1.7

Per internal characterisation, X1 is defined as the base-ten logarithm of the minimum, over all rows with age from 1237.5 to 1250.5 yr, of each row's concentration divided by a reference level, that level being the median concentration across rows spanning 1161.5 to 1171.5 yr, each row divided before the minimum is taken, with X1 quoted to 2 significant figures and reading -0.13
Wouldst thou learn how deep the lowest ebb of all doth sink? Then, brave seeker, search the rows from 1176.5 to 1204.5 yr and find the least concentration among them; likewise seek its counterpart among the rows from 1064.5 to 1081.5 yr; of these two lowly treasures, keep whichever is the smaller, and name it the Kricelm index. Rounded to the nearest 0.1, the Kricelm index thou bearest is 5.5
